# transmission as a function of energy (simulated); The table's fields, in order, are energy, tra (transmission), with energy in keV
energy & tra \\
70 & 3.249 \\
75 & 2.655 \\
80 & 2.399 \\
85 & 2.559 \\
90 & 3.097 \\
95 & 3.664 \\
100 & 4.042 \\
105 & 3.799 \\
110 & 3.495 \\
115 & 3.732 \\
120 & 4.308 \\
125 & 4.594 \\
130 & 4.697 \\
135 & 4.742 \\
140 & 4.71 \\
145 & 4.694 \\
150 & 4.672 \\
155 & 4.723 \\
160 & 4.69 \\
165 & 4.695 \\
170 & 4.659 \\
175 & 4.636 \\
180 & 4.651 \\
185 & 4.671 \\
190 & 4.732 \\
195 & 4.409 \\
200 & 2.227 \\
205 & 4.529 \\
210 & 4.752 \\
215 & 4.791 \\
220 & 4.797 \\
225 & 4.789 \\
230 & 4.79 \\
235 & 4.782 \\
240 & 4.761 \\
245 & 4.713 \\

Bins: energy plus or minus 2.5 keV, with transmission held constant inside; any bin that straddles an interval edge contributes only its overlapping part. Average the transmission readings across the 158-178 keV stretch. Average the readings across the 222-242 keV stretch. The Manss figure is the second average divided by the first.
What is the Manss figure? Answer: 1.02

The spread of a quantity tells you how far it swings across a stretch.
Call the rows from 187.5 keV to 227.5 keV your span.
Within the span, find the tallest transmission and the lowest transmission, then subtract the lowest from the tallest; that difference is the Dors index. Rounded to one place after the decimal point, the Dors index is 2.6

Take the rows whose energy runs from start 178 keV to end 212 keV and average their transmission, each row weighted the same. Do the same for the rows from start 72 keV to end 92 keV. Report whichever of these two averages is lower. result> 2.7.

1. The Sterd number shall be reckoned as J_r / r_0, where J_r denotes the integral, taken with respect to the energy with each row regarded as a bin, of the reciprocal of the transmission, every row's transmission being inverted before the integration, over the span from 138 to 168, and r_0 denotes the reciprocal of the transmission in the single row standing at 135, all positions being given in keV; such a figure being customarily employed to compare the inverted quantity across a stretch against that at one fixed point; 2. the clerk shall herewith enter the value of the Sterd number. 30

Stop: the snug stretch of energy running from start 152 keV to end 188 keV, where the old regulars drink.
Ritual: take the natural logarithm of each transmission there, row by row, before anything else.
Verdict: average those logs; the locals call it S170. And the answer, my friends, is 1.54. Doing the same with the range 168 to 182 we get 1.54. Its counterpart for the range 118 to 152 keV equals 1.53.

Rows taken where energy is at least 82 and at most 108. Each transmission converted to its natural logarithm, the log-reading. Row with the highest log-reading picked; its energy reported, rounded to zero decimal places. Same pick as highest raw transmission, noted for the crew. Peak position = 100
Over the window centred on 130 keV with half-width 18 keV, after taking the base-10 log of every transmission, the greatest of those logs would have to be 0.676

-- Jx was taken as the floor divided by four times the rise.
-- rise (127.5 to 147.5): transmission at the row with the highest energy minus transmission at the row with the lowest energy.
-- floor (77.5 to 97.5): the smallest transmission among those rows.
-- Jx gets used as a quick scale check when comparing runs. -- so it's -200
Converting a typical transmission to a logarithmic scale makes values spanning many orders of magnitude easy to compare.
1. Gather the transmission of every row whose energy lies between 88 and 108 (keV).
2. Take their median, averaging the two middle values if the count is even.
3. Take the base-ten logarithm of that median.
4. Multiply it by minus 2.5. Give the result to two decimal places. -1.43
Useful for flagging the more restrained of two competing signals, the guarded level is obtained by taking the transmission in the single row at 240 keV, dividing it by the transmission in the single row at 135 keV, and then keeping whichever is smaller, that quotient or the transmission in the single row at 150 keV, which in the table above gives 1.00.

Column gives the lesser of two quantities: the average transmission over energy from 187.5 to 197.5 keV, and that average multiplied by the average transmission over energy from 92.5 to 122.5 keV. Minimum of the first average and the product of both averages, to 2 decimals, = 4.57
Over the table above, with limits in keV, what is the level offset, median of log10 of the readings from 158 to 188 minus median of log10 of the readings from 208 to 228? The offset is -0.011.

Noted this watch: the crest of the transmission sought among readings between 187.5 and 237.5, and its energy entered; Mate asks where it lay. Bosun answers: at 220 keV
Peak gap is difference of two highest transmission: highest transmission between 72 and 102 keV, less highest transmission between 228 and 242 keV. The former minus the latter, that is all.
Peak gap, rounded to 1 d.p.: -0.7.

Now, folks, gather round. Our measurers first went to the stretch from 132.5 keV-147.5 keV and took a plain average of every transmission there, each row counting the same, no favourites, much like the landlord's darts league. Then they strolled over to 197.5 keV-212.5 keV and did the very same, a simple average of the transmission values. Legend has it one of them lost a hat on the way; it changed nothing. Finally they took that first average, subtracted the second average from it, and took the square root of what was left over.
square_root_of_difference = 0.94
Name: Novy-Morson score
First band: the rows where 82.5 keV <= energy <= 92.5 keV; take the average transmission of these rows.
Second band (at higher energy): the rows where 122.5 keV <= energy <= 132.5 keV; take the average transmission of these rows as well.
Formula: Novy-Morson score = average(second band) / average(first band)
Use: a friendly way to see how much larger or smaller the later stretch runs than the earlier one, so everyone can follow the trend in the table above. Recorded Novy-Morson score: 1.6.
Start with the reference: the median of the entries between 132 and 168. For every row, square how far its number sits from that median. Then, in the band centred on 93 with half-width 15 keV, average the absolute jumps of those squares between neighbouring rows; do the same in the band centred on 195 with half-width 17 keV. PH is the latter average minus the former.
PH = 1.0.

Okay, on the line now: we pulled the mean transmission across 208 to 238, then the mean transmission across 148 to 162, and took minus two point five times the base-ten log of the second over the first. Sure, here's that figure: 0.020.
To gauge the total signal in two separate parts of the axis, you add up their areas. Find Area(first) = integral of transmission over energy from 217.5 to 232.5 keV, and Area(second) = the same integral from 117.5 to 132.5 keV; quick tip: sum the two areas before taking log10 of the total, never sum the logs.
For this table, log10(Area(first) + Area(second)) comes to 2.15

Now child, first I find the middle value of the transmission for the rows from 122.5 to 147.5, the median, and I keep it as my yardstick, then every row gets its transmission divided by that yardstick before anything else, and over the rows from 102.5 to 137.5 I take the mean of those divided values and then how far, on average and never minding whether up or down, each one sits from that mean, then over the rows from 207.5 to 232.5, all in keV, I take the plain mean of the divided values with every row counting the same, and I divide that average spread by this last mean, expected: 0.093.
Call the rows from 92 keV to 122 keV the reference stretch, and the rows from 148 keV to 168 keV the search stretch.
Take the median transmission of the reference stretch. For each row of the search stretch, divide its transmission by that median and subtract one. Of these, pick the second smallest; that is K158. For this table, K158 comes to 0.25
